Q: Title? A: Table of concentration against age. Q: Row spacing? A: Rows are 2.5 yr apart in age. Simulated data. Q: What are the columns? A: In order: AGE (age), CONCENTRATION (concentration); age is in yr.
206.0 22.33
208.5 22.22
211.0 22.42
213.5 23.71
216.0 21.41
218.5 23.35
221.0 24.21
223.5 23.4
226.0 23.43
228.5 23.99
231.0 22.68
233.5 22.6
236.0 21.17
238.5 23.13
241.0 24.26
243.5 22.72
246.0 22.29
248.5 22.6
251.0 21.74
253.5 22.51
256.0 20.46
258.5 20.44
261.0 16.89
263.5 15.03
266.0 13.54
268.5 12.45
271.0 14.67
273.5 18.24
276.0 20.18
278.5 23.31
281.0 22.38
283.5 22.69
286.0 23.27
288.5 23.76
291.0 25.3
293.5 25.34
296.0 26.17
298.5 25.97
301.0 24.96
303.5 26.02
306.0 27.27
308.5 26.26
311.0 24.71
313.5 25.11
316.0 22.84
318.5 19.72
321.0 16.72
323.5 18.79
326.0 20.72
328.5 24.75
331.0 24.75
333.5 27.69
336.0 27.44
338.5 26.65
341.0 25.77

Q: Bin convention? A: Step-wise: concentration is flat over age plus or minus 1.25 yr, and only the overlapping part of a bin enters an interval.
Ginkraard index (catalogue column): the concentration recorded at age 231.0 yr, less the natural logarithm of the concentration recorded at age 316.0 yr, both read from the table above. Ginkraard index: 19.6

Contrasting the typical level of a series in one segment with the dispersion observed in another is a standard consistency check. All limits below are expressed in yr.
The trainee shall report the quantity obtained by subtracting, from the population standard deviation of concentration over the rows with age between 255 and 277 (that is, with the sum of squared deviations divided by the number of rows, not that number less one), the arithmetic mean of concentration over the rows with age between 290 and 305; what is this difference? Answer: -22.7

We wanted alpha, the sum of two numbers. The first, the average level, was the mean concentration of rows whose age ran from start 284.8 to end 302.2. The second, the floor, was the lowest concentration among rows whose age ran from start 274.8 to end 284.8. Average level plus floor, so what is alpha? 45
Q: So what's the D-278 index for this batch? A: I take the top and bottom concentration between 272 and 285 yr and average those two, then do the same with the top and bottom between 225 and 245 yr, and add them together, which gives 43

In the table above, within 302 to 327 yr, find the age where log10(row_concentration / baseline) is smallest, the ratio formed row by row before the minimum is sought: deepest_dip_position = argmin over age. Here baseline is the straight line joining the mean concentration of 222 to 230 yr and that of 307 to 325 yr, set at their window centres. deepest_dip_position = 321.0 yr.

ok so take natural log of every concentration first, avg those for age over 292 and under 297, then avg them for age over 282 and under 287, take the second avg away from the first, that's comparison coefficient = 0.114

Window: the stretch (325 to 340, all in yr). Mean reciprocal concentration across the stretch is 0.040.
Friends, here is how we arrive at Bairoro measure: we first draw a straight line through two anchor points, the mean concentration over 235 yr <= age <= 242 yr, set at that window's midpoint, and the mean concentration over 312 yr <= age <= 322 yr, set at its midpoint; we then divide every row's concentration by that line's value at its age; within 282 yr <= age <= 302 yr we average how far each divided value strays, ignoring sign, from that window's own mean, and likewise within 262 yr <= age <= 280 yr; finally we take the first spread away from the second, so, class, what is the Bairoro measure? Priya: 0.10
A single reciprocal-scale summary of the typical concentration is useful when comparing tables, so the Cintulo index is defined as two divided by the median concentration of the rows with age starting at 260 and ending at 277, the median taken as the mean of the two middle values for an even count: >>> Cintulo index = 0.133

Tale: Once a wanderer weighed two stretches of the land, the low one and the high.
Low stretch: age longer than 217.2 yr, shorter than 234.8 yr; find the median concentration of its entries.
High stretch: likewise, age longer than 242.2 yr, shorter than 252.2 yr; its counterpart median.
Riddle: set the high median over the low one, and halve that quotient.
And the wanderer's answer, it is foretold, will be 0.48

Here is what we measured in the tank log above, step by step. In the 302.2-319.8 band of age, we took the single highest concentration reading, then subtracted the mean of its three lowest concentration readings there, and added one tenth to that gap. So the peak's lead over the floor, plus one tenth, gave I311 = 5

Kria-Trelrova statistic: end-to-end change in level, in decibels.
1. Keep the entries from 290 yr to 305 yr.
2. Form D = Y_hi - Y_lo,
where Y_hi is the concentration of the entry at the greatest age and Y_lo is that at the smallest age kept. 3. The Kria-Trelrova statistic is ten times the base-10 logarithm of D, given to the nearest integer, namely -1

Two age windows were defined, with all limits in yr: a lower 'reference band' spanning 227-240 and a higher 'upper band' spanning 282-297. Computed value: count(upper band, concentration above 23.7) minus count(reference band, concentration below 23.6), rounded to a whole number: 0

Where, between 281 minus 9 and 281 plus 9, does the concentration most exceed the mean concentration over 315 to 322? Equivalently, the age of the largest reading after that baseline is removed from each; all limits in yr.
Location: 288.5 yr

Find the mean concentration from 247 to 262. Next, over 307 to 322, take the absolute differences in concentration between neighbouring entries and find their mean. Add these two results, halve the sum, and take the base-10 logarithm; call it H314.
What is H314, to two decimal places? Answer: 1.06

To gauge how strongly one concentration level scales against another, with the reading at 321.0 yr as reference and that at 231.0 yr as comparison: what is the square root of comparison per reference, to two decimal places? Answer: 1.16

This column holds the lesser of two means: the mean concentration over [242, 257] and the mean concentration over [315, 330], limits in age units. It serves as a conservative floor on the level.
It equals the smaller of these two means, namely 20.6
